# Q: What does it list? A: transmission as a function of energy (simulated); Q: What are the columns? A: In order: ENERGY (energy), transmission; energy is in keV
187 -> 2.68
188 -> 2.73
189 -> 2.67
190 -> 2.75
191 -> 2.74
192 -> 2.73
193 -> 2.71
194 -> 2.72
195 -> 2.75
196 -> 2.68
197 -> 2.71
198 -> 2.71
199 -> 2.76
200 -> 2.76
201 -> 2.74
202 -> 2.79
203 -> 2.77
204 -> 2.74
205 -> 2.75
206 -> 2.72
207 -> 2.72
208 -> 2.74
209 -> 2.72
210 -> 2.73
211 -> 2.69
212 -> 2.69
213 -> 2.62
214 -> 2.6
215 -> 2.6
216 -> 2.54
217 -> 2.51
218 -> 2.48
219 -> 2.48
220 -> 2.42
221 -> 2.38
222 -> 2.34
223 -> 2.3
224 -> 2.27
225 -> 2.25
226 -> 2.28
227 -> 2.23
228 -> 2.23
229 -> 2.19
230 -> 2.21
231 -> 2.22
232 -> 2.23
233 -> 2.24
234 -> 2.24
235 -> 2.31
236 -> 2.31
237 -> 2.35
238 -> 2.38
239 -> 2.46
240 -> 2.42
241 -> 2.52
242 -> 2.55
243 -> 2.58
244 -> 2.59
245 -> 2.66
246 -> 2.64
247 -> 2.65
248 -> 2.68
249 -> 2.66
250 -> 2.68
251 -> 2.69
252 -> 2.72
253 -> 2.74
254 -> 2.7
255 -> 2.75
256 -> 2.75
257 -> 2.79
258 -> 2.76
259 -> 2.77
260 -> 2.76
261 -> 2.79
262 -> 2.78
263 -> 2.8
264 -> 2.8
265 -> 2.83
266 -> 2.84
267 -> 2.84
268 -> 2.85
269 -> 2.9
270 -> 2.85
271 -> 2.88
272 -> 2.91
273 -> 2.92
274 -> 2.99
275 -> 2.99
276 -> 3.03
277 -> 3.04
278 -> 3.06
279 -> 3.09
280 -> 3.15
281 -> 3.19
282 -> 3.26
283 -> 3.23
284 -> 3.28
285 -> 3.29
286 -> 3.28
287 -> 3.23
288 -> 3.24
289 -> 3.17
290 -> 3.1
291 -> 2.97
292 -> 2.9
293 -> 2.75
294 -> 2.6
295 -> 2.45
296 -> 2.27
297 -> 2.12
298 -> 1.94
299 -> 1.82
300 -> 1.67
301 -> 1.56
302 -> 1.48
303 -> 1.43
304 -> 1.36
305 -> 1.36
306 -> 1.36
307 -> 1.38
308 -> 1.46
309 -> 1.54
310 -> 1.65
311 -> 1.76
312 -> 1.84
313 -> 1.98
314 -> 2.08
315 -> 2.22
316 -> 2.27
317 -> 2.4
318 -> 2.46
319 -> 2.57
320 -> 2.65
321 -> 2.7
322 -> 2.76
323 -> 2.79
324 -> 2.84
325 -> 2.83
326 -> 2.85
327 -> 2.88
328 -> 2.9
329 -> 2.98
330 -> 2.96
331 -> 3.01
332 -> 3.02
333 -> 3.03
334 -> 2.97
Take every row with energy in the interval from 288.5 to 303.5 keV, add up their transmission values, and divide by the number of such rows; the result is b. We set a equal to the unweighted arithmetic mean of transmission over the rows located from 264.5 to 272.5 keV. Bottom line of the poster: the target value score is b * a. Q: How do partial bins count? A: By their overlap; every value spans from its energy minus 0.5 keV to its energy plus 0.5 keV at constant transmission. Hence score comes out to 6.5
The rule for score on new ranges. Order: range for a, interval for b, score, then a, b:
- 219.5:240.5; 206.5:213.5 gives 6.2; 2.3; 2.70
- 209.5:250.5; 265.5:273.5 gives 7.0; 2.4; 2.87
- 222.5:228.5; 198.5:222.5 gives 6.0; 2.3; 2.64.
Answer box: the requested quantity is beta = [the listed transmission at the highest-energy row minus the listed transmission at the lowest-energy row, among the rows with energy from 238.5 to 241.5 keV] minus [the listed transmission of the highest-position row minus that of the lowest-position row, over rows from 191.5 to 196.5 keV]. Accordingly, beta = 0.11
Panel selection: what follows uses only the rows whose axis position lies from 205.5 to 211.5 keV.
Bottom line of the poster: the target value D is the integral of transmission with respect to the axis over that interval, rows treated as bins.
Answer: 16.3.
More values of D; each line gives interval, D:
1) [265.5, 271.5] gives 17.2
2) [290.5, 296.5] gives 15.9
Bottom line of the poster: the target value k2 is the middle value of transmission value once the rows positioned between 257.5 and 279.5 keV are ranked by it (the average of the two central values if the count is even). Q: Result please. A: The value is 2.85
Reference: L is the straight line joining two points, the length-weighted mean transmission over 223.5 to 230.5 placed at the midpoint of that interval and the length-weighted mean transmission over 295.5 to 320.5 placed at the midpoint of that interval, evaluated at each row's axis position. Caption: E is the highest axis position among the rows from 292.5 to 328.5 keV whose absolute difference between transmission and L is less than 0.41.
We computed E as 315 keV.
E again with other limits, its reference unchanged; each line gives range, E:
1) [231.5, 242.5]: 242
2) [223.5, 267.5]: 242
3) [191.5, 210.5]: 209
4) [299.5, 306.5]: 301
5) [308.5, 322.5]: 315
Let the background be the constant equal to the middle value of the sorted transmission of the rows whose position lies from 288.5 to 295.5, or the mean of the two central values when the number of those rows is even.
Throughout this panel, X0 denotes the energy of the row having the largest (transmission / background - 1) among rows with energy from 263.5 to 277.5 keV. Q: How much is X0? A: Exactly 277 keV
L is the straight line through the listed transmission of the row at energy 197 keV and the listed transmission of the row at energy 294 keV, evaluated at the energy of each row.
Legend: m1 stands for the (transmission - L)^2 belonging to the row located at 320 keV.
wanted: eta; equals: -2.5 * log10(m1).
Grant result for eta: 5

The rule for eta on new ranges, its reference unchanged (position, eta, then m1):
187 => 7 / 0.002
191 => 8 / 0.001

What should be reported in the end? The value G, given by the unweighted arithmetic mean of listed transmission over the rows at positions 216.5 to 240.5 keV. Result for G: 2.3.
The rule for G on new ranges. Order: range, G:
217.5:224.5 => 2.4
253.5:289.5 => 3.0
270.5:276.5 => 3.0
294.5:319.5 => 1.9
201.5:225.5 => 2.6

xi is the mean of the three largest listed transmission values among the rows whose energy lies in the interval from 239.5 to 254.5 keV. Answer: 2.72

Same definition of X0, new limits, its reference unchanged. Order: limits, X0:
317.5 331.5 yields 331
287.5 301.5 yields 288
